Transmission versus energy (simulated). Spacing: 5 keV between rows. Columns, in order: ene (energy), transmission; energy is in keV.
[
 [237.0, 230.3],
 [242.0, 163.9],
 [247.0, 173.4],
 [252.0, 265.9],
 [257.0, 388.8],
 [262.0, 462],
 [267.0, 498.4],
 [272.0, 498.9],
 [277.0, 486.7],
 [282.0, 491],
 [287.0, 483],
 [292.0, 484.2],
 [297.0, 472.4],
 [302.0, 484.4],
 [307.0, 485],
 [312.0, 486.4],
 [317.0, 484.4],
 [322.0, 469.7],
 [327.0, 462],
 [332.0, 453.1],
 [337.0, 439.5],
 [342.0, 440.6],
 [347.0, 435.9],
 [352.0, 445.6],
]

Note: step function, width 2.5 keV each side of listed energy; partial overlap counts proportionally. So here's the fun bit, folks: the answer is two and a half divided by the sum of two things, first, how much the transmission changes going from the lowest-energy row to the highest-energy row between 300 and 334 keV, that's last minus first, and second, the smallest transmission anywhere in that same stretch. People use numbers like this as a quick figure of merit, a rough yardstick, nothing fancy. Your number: 0.0059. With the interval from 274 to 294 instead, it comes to 0.0052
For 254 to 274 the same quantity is 0.0050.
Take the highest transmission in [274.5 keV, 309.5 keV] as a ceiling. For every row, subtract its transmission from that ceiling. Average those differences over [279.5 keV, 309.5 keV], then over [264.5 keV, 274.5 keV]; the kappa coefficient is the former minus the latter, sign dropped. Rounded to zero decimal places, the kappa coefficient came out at 15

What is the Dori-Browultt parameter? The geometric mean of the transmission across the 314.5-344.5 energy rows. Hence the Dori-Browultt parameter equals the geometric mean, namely 458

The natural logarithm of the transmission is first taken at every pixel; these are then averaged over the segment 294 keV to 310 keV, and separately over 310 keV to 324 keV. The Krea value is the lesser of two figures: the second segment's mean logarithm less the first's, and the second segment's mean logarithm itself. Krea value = -0.001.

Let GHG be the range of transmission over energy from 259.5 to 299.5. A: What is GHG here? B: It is 37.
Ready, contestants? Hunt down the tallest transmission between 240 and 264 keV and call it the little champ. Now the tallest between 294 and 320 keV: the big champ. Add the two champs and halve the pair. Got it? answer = 474.2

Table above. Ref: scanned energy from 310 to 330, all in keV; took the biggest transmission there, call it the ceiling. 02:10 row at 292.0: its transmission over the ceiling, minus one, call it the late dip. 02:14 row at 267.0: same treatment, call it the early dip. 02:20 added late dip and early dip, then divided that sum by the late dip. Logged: -4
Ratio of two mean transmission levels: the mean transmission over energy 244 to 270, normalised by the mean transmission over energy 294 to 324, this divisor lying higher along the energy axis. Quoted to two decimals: 0.74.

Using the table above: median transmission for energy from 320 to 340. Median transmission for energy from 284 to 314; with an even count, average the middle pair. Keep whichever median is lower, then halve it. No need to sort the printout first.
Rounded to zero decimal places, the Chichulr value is 229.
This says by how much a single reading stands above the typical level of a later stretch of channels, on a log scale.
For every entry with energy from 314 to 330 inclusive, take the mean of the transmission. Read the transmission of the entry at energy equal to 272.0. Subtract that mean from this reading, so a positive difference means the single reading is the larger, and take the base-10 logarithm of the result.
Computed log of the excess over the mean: 1.4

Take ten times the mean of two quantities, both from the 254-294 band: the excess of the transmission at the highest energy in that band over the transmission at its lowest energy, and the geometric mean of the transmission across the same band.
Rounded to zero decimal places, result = 2841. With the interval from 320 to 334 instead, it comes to 2225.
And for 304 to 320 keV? 2423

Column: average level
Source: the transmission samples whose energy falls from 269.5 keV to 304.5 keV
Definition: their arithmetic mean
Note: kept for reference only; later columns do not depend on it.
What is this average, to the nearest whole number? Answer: 486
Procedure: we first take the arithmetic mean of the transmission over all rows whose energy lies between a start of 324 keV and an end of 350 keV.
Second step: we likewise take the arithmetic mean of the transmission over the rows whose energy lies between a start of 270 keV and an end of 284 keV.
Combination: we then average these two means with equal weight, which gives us 469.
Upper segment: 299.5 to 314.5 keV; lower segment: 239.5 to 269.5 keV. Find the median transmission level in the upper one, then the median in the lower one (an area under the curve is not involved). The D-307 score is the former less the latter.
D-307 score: 158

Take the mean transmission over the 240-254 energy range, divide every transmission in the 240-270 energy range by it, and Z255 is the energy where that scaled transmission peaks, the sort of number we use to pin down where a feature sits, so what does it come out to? 267.0 keV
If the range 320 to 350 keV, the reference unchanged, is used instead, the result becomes 322.0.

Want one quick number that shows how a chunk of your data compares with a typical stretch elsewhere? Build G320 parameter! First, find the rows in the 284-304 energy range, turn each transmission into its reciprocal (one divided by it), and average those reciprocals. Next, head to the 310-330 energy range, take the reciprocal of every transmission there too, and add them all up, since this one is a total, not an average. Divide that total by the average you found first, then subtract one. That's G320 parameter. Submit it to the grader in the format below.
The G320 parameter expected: 3.05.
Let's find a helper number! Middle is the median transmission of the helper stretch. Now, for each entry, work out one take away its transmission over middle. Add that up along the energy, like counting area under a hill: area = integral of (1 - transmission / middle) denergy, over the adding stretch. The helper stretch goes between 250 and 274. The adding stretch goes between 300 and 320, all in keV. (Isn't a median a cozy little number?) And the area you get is -1.0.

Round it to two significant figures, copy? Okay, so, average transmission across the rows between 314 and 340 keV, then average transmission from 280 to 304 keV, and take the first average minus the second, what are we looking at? -21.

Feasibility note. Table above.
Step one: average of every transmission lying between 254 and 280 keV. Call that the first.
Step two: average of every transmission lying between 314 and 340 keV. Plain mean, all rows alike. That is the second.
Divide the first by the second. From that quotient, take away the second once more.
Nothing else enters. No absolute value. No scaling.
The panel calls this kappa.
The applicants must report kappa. -461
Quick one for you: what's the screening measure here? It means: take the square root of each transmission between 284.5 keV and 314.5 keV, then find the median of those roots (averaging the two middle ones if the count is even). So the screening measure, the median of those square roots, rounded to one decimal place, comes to 22.0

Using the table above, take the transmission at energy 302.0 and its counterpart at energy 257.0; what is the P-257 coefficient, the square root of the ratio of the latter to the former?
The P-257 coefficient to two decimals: 0.90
